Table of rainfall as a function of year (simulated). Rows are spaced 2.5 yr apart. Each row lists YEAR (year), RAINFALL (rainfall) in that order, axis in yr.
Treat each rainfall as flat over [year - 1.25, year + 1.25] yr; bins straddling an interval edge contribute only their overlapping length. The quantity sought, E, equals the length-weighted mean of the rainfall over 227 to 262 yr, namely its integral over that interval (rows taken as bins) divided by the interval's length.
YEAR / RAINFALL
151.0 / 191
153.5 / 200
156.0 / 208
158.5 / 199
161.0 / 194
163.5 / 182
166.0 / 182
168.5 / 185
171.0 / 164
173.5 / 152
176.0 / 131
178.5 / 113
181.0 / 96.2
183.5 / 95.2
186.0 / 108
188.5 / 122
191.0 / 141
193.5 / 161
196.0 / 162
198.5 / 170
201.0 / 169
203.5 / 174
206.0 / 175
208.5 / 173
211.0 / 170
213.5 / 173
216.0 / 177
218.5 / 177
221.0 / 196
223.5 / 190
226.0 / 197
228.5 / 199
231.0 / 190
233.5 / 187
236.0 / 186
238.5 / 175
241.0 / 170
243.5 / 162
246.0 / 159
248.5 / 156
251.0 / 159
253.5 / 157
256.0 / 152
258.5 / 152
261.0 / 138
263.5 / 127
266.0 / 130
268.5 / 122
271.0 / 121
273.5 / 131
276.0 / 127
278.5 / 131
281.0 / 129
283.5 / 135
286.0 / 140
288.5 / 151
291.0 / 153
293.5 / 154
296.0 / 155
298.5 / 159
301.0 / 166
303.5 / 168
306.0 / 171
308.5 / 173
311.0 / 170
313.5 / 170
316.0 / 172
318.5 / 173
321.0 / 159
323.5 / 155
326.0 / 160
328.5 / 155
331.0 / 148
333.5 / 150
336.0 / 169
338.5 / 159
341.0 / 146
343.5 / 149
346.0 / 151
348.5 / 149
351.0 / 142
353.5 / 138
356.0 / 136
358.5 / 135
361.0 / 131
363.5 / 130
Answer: 168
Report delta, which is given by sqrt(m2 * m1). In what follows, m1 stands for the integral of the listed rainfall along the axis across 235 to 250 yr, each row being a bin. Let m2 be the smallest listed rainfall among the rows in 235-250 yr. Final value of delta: 626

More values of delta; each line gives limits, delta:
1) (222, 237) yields 731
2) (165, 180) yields 509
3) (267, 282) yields 480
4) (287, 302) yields 594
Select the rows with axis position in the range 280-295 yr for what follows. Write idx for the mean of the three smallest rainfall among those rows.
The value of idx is 135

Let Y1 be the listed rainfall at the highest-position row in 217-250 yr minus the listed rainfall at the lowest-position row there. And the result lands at -21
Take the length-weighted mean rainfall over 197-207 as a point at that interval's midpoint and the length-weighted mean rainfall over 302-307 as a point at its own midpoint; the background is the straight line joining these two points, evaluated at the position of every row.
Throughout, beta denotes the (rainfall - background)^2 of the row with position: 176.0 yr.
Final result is 1705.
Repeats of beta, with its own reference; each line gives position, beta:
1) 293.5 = 241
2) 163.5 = 89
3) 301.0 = 11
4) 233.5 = 258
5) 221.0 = 614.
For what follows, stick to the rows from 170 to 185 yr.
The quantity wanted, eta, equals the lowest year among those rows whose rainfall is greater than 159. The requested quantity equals 171.0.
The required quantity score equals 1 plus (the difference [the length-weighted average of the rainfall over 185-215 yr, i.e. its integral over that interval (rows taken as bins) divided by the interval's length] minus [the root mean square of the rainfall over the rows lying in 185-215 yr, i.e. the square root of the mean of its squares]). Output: 0.1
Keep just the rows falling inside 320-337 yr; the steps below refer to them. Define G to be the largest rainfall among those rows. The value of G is 169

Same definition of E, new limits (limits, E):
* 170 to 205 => 140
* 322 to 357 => 151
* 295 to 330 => 165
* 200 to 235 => 182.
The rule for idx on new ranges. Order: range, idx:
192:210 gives 164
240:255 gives 157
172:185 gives 101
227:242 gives 177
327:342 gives 148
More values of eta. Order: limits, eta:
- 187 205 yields 193.5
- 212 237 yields 213.5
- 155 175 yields 156.0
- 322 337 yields 326.0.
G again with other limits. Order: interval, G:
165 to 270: 199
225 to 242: 199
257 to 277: 152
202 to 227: 197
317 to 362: 173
